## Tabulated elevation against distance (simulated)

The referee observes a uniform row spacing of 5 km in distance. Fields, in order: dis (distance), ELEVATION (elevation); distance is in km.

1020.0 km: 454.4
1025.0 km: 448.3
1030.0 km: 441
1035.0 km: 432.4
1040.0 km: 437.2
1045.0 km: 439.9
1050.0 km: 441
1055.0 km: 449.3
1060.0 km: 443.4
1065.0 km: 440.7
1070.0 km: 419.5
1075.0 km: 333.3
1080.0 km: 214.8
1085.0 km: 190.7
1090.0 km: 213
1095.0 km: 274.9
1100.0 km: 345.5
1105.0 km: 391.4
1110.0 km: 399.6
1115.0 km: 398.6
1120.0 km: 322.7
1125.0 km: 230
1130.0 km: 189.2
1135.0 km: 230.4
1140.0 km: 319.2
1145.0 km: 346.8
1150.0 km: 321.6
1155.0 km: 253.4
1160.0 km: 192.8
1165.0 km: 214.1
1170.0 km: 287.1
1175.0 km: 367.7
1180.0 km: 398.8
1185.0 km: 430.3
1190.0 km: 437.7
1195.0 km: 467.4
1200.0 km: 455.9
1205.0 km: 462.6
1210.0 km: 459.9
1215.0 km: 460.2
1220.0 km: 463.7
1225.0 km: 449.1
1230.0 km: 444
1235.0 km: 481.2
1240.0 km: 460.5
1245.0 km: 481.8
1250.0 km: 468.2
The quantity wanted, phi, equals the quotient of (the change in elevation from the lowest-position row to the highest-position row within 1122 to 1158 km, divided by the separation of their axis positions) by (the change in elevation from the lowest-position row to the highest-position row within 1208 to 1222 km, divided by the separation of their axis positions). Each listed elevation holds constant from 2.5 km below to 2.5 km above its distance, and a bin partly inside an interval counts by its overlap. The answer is 2.1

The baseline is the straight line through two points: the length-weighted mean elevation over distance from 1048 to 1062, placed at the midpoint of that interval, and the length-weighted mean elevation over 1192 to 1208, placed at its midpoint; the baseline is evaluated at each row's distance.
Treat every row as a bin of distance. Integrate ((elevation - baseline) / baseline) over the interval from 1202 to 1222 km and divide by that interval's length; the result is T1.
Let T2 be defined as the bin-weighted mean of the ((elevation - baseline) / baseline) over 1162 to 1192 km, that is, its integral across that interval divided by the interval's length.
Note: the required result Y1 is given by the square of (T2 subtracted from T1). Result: 0.053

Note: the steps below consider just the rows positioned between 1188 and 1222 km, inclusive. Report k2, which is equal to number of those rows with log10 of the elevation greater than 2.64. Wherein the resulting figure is 7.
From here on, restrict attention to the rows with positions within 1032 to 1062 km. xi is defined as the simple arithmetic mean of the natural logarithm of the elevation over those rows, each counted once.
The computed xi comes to 6.1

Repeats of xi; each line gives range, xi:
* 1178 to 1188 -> 6.0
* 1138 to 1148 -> 5.8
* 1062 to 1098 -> 5.6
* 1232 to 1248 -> 6.2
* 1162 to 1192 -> 5.8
